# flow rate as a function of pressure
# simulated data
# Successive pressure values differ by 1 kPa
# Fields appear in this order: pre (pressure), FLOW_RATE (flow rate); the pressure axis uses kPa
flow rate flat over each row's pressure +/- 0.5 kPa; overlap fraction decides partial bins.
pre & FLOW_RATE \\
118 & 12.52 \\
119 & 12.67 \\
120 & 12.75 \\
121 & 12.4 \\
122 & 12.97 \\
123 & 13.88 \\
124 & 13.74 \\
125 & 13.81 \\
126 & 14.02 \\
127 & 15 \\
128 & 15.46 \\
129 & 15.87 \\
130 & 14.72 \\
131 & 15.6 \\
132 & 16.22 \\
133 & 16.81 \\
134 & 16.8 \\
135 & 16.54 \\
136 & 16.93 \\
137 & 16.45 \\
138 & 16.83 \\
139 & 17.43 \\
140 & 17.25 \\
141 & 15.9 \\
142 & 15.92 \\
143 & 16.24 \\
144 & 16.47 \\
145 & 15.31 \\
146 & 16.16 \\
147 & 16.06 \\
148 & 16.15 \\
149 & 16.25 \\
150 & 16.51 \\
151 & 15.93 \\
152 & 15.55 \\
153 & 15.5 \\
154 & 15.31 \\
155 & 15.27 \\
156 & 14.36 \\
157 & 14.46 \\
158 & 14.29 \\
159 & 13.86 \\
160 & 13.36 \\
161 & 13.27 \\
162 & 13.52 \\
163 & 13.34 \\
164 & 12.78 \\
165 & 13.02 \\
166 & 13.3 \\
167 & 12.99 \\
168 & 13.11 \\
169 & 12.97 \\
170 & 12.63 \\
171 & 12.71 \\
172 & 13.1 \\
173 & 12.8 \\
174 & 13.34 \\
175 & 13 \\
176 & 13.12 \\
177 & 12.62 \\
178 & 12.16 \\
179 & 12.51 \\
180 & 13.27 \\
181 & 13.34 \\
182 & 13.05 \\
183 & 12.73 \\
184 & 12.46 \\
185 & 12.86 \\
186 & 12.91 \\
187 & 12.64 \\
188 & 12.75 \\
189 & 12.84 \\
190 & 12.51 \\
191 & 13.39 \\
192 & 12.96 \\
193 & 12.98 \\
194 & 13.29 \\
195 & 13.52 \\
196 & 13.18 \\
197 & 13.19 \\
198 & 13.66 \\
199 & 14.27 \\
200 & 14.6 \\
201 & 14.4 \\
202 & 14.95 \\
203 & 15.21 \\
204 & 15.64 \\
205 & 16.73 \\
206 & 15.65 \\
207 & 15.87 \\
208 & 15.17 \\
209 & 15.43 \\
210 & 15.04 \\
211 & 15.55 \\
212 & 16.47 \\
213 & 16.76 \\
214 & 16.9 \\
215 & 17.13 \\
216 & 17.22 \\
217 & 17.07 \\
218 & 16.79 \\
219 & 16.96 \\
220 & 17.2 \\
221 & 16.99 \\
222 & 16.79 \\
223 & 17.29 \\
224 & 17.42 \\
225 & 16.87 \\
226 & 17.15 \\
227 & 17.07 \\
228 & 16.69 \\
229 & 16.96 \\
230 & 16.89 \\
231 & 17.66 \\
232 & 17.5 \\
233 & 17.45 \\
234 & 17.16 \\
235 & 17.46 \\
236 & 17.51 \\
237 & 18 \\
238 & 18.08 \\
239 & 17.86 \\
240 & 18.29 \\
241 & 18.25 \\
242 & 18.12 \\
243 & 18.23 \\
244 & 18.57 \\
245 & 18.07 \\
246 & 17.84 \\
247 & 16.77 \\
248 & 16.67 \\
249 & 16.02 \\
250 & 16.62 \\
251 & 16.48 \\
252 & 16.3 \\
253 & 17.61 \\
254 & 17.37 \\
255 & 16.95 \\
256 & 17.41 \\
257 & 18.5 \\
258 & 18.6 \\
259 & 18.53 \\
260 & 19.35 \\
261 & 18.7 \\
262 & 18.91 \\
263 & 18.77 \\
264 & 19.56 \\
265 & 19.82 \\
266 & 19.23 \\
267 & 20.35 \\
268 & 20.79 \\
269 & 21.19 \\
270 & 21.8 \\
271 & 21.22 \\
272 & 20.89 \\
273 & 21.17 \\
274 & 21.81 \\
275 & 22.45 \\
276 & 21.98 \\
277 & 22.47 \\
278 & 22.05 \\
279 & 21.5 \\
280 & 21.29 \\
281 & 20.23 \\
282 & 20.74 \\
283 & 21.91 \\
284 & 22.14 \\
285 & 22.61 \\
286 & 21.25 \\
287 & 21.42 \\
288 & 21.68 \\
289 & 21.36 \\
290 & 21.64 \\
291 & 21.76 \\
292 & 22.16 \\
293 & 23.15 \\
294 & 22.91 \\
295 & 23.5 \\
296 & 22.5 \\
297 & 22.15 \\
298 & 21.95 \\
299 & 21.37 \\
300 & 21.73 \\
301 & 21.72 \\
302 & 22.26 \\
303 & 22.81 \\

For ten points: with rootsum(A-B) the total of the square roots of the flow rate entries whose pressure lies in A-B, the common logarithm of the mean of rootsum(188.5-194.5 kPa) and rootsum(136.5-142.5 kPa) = 1.36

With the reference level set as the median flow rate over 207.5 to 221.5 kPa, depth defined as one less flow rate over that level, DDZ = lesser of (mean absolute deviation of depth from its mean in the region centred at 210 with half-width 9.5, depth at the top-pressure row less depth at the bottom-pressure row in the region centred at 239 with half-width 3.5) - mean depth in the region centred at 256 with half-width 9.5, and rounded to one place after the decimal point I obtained 0.0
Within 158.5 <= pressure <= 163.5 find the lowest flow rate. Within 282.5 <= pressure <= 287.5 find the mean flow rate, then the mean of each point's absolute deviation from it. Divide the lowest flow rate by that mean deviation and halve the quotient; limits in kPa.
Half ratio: 16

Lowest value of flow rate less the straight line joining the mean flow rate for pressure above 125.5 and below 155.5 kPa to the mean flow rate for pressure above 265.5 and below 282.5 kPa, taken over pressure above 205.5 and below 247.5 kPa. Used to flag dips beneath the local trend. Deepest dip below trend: -3.7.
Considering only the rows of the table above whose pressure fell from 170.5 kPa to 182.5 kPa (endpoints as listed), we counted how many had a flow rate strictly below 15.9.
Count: 12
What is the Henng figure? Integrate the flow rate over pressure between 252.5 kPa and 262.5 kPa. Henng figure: 182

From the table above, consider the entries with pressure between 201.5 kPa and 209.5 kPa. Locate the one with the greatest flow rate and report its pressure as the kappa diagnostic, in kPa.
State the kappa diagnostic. 205 kPa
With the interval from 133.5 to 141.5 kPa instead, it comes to 139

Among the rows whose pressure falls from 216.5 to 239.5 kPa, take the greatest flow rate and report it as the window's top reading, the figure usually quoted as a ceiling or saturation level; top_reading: 18.08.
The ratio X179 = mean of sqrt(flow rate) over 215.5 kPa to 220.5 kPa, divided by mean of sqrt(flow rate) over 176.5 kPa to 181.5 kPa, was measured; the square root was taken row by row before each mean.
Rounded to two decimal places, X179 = 1.16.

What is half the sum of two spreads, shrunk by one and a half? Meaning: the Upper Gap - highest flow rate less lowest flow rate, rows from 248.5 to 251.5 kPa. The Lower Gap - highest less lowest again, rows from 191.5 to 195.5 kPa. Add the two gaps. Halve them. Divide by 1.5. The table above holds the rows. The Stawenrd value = 0.4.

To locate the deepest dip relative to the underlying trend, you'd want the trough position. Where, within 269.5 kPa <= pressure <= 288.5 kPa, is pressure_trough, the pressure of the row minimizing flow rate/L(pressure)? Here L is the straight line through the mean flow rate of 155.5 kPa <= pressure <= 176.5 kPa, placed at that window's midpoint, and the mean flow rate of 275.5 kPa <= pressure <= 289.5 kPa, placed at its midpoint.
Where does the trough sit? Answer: 281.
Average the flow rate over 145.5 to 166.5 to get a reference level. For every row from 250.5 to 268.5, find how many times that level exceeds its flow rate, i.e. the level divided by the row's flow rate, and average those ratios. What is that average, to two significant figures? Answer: 0.80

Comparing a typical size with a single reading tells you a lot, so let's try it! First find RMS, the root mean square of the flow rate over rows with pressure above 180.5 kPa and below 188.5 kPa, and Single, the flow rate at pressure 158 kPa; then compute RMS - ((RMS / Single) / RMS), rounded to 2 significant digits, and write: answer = 13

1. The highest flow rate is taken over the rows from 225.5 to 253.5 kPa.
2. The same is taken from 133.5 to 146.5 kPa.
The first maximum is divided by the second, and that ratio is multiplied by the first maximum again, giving 20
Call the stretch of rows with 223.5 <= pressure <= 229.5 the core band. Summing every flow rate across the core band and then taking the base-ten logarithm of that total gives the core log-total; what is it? 2.01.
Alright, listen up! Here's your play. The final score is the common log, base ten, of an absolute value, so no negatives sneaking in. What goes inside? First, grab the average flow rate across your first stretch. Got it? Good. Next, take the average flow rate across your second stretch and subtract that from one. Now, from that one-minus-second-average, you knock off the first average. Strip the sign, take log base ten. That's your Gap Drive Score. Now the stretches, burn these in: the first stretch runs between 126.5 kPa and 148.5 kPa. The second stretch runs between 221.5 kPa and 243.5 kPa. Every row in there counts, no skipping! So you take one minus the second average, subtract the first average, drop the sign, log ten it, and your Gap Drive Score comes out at 1.51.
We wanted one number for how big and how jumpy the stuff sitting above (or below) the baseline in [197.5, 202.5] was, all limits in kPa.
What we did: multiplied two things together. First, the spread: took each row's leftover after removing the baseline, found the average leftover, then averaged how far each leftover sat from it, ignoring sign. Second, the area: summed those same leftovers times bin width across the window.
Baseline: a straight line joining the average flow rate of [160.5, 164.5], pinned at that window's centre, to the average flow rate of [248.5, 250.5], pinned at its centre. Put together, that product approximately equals 0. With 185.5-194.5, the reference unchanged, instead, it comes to -2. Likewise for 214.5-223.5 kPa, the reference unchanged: 3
